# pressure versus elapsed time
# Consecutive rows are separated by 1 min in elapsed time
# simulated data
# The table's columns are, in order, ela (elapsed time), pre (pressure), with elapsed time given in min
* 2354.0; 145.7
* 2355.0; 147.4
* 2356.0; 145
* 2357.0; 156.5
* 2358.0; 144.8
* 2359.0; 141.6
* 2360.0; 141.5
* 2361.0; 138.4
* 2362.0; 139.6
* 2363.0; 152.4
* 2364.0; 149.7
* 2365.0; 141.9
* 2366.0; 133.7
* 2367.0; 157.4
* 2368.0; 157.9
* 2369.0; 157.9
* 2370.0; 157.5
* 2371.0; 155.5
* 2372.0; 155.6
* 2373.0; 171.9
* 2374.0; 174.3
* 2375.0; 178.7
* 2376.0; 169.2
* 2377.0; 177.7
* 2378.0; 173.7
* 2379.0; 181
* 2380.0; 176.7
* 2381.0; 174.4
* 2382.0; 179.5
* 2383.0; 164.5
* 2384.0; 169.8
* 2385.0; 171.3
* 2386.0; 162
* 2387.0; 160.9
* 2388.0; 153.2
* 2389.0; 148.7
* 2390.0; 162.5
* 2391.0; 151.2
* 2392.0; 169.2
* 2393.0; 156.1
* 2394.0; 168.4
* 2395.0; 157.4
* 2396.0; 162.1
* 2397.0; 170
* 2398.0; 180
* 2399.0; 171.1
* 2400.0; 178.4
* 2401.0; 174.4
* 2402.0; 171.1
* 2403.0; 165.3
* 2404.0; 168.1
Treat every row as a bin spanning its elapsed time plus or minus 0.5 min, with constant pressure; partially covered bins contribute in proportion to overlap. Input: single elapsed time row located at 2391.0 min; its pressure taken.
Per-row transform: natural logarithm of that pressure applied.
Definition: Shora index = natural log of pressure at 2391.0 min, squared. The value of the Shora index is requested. 25.2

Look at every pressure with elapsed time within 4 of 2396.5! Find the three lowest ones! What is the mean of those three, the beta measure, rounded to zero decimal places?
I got 159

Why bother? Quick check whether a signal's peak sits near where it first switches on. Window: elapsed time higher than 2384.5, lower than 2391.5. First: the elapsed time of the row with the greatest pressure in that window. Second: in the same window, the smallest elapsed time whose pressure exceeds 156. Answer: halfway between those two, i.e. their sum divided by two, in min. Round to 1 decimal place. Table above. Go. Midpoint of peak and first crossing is 2385.0 min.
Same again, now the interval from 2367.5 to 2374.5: 2371.0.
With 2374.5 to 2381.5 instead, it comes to 2377.0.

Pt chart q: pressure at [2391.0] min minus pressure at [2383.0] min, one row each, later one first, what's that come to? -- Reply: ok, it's -13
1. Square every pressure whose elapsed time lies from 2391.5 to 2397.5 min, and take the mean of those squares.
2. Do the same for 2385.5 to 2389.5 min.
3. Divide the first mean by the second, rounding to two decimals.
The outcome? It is 1.10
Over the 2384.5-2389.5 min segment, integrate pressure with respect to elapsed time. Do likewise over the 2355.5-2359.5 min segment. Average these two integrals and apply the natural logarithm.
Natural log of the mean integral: 6.54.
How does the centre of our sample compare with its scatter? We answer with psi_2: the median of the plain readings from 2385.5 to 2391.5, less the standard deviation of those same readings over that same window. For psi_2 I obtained 151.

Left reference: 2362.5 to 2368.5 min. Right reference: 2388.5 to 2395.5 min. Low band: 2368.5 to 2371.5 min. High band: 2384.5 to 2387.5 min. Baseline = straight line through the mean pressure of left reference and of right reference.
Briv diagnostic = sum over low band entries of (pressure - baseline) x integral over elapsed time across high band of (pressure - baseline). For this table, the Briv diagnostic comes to 459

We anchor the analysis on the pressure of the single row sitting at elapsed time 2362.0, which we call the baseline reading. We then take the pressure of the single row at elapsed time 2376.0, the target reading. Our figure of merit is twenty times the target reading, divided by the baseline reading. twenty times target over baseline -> 24.2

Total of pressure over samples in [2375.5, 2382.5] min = 1232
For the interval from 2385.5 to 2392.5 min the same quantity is 1108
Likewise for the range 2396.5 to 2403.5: 1210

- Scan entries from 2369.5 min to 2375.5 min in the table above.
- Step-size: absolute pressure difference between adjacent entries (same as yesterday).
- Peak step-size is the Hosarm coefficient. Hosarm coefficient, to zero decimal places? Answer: 16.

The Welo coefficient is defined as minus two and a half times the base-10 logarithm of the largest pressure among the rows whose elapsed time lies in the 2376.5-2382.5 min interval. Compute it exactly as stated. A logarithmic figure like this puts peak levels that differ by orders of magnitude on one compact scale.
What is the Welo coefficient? -5.64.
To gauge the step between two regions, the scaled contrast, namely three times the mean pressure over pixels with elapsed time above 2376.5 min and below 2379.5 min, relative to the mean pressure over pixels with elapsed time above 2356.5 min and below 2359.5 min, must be 3.61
